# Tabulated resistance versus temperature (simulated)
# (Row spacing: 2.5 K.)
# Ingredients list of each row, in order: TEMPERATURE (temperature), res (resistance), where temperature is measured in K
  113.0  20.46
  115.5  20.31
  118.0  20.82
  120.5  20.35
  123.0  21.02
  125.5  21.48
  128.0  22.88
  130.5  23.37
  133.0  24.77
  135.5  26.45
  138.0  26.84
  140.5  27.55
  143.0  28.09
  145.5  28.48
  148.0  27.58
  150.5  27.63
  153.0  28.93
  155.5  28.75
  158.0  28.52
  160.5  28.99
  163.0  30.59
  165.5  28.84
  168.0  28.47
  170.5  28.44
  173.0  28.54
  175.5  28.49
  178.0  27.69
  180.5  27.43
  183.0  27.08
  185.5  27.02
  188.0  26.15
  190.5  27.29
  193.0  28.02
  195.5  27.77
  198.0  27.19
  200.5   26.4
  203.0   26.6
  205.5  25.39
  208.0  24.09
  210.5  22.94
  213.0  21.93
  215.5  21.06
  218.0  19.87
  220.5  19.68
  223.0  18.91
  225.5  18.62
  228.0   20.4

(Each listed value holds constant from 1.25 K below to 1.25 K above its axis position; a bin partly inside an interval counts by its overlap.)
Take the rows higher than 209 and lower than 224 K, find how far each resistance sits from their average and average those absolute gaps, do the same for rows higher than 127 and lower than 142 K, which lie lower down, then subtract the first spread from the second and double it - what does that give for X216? 1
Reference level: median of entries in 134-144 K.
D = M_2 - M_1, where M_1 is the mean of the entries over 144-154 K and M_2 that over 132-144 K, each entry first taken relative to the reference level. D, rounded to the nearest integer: -1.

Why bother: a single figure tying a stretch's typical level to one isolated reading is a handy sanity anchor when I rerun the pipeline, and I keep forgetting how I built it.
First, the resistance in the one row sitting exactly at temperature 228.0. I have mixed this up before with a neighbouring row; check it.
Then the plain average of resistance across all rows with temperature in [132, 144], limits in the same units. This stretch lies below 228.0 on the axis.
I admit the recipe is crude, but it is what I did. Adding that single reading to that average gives 47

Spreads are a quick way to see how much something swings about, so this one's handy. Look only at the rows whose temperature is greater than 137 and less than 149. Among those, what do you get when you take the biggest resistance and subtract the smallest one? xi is 1.6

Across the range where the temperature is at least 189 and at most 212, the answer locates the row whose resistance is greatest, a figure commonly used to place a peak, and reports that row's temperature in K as 193.0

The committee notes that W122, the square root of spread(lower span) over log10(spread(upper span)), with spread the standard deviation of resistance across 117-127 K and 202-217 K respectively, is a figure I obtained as 1.2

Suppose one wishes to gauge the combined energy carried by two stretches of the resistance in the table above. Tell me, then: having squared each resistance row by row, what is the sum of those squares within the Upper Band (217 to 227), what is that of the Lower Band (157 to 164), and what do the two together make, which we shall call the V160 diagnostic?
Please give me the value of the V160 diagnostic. 4076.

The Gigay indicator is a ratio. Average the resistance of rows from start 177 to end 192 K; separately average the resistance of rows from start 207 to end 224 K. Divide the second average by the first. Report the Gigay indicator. 0.78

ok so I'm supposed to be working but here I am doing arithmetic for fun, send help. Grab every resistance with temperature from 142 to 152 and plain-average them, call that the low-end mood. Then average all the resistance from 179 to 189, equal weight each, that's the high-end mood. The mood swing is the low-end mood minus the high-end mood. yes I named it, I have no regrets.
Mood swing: 1.0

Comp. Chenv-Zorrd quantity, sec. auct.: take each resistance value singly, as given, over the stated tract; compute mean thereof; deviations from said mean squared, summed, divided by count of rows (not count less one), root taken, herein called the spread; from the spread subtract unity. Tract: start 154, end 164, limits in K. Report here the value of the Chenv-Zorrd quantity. -0.2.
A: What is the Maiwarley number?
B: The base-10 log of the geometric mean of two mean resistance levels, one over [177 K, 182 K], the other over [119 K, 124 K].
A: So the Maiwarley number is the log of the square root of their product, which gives 1.38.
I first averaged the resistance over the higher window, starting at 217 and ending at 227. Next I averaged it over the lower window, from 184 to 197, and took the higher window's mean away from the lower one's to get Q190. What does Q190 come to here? 8.0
